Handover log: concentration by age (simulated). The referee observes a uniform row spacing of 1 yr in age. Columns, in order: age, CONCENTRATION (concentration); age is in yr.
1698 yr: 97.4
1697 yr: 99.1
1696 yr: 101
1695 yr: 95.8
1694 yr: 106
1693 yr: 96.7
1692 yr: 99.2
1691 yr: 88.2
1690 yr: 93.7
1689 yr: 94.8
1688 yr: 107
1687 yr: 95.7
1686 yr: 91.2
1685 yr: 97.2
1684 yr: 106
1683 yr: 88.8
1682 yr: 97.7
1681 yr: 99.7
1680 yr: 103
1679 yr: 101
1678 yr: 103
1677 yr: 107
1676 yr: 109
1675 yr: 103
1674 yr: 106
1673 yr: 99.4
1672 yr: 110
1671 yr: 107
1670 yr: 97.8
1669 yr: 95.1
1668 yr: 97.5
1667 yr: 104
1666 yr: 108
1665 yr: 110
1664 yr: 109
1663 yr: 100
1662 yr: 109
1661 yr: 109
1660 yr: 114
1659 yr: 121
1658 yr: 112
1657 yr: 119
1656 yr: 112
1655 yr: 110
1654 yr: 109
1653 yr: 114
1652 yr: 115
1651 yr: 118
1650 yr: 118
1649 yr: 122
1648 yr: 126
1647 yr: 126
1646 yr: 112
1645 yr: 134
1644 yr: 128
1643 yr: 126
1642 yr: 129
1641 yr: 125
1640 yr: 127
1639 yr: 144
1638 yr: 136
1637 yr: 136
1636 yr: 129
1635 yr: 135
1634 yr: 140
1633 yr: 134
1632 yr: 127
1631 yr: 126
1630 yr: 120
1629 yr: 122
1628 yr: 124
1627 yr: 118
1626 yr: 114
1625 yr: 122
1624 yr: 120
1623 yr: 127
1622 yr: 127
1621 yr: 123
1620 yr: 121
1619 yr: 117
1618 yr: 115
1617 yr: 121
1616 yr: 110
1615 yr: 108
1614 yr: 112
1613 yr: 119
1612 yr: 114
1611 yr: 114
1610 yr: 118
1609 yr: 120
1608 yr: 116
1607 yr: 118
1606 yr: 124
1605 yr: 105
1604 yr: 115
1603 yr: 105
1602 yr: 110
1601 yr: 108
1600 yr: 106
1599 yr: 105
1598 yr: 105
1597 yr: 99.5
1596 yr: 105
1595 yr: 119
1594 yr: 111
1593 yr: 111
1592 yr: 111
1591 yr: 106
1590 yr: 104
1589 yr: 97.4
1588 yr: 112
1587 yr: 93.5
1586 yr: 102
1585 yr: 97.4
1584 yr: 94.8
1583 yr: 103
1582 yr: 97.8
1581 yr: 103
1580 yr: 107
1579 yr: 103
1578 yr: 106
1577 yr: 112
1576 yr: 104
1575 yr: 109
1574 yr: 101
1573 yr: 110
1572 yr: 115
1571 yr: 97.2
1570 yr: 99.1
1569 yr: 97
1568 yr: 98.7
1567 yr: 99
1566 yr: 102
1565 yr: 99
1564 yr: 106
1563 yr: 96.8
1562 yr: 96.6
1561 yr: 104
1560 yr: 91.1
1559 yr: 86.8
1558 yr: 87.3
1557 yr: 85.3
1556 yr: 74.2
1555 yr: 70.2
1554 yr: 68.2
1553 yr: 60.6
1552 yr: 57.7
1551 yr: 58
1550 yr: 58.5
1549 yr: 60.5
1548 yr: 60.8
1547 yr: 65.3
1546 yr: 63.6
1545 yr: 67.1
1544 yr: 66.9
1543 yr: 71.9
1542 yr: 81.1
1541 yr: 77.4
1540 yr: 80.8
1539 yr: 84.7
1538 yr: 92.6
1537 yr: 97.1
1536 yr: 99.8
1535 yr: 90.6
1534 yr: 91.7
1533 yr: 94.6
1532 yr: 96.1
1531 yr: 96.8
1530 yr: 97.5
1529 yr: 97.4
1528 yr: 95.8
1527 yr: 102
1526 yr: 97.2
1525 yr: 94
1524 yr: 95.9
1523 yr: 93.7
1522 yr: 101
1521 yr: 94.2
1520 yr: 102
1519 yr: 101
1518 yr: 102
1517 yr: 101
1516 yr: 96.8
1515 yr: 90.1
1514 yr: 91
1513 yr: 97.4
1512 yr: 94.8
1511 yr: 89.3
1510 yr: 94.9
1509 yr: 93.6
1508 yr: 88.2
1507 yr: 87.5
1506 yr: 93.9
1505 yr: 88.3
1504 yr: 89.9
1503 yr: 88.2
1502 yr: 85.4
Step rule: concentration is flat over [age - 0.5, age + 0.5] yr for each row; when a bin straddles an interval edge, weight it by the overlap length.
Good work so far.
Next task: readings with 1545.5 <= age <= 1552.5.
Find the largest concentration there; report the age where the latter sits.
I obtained 1547 yr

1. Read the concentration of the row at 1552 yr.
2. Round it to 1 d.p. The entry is 57.7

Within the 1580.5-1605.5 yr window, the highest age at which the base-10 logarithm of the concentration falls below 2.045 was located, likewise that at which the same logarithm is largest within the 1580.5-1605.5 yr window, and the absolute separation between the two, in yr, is 10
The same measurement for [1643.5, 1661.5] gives 16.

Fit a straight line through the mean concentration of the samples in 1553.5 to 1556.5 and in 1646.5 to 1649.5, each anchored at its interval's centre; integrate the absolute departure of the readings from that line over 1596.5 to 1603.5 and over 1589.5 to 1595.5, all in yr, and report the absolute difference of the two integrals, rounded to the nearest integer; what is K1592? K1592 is 46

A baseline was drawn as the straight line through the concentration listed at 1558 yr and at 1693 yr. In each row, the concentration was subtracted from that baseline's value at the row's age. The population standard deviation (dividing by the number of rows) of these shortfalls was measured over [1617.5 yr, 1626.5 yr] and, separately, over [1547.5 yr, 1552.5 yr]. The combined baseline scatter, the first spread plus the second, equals 5.8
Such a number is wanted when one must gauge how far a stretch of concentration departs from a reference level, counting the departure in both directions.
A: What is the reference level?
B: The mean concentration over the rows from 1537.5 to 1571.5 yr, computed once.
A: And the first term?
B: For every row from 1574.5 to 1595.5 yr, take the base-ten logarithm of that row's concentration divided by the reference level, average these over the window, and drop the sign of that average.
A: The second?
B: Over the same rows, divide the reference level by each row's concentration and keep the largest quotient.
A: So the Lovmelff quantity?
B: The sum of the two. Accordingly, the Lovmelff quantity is 0.98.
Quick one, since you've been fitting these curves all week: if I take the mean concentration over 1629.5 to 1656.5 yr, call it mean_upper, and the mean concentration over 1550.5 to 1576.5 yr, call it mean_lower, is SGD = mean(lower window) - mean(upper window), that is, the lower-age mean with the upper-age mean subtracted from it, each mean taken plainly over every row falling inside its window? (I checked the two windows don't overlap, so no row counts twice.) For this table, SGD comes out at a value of -34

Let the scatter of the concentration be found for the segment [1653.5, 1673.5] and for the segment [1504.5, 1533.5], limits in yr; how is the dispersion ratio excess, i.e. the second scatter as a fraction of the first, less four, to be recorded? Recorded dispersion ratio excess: -3.38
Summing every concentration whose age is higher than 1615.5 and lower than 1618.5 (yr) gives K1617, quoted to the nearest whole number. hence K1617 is 346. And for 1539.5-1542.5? 239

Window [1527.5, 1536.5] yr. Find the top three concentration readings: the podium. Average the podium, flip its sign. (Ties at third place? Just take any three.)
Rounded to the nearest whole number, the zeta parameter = -98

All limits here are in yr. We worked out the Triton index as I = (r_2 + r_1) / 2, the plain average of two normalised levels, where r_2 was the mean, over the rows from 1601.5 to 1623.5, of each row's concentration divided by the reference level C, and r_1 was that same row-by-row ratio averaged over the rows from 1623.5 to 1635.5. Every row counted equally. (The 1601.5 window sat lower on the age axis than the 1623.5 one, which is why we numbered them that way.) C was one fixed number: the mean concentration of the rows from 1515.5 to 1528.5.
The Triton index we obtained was 1.23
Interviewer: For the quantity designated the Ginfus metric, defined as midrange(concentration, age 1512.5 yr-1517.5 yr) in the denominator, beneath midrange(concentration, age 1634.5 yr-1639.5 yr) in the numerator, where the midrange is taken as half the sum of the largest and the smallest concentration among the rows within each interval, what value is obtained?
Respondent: 1.43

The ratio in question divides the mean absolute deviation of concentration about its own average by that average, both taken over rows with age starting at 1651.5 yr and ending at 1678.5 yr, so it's 0.045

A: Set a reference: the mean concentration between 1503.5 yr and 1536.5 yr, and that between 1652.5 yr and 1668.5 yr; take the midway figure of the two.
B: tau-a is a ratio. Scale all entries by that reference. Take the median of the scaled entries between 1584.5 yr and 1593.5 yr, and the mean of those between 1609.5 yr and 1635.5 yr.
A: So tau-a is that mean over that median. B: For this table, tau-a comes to 1.16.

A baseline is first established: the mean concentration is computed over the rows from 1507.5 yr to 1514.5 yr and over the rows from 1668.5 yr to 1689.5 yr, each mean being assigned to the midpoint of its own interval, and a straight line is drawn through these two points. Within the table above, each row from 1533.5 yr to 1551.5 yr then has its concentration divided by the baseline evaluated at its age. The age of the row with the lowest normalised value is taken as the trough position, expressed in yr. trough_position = 1551 yr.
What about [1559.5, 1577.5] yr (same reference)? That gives 1560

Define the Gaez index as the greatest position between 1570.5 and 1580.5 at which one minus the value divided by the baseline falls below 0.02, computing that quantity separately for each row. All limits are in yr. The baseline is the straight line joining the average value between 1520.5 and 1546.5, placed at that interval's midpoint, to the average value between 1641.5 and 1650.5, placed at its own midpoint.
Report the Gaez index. 1580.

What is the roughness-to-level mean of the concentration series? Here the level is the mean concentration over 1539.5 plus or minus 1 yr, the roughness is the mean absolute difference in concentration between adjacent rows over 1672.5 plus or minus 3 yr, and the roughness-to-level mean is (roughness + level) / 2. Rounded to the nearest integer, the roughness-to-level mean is 45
